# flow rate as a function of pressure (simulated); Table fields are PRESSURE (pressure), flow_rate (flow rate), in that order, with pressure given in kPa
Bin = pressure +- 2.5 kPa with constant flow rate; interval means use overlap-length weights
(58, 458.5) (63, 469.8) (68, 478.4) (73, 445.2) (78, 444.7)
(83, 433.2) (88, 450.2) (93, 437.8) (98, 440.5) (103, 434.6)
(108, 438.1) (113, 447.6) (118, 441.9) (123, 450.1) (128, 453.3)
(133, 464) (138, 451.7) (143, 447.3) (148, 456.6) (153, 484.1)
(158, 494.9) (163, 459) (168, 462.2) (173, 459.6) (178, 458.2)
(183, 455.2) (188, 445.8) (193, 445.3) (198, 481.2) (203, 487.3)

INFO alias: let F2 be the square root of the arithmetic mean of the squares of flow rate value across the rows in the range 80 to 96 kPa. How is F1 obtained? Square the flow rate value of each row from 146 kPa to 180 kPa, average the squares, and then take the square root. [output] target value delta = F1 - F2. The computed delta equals 28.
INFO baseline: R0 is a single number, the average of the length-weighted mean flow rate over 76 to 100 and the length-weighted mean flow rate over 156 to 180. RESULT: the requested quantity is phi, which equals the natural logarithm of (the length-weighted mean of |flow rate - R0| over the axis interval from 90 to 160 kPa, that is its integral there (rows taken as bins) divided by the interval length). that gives 2.53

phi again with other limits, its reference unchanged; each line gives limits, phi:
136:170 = 2.64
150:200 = 2.63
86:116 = 2.52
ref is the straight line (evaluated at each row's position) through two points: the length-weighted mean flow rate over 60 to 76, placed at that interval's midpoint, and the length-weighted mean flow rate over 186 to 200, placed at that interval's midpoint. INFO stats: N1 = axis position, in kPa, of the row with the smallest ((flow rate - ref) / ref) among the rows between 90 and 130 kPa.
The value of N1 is 103 kPa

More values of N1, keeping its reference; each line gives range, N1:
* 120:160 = 143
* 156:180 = 163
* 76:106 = 83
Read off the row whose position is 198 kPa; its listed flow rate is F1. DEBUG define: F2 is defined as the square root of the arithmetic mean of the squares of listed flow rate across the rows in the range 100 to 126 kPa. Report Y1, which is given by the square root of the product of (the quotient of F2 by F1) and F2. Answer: 20.2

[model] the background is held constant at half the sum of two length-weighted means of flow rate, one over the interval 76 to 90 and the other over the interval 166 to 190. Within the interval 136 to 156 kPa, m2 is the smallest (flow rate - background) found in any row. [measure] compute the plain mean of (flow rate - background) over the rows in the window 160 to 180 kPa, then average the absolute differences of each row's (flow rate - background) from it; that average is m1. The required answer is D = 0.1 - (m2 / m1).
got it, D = 1.8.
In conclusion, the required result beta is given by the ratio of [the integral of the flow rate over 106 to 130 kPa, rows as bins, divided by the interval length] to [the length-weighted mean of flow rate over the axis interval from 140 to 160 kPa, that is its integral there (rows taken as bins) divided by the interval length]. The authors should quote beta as 0.95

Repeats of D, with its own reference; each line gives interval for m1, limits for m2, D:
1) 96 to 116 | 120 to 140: -0.1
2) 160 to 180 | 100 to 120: 12.1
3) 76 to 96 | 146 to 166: -1.1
